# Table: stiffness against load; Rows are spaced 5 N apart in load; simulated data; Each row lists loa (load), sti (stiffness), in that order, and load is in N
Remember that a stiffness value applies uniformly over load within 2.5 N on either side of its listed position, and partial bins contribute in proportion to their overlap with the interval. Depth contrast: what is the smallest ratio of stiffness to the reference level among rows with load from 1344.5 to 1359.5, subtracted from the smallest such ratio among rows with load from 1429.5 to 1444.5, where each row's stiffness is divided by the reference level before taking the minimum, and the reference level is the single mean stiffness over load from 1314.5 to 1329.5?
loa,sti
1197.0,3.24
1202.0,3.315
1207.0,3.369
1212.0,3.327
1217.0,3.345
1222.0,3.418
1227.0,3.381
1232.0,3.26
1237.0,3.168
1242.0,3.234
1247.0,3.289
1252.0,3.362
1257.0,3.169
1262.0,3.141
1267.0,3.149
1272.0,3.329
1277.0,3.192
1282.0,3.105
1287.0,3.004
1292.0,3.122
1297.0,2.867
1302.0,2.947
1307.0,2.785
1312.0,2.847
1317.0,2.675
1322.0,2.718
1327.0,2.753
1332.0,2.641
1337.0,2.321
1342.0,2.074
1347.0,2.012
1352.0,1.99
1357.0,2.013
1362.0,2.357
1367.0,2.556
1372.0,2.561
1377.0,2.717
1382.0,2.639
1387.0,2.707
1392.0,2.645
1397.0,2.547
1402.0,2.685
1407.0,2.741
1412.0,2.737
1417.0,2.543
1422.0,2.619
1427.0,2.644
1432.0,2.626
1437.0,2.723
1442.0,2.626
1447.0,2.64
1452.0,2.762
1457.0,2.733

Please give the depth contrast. 0.23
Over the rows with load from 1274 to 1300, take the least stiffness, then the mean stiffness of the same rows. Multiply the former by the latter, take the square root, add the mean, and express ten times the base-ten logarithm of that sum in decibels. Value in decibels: 7.8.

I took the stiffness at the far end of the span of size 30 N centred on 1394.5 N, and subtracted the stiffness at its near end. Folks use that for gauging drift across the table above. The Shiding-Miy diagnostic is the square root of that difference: 0.319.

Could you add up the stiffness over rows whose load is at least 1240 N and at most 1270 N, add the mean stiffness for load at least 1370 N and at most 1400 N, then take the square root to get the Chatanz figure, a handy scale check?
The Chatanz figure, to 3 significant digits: 4.69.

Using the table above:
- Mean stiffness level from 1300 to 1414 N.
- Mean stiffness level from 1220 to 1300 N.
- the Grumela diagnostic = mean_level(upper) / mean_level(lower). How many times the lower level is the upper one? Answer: 0.80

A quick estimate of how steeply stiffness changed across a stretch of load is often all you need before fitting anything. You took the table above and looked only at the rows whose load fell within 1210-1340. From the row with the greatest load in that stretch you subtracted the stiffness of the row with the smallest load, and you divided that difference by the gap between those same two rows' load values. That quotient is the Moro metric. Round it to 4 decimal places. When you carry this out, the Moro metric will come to -0.0080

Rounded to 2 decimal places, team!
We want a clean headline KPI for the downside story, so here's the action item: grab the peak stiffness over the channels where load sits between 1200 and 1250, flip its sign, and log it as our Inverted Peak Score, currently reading -3.42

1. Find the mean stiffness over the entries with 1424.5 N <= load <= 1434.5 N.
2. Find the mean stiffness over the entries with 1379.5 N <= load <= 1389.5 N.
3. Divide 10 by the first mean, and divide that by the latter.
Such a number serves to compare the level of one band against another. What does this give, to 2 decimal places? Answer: 1.42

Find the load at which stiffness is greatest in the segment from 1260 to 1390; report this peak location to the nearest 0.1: 1272.0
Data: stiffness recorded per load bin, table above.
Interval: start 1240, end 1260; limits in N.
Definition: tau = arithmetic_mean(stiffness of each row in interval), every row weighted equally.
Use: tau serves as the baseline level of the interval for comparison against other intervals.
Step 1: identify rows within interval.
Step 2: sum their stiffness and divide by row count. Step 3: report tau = 3.26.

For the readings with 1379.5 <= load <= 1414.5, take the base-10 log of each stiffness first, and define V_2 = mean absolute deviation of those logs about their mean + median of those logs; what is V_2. 0.44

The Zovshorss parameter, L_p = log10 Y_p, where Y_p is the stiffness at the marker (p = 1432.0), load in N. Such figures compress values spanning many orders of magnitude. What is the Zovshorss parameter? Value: 0.419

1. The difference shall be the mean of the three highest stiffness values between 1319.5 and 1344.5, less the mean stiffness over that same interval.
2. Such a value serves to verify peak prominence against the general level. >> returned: 0.203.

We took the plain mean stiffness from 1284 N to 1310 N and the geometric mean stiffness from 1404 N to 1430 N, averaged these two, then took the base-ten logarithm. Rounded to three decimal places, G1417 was 0.447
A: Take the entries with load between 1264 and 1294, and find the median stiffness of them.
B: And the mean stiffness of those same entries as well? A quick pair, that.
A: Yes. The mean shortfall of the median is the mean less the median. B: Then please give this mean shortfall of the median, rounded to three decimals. 0.015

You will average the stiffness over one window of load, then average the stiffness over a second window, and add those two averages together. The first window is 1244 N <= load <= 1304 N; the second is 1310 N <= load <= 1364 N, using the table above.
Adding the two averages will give 5.54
